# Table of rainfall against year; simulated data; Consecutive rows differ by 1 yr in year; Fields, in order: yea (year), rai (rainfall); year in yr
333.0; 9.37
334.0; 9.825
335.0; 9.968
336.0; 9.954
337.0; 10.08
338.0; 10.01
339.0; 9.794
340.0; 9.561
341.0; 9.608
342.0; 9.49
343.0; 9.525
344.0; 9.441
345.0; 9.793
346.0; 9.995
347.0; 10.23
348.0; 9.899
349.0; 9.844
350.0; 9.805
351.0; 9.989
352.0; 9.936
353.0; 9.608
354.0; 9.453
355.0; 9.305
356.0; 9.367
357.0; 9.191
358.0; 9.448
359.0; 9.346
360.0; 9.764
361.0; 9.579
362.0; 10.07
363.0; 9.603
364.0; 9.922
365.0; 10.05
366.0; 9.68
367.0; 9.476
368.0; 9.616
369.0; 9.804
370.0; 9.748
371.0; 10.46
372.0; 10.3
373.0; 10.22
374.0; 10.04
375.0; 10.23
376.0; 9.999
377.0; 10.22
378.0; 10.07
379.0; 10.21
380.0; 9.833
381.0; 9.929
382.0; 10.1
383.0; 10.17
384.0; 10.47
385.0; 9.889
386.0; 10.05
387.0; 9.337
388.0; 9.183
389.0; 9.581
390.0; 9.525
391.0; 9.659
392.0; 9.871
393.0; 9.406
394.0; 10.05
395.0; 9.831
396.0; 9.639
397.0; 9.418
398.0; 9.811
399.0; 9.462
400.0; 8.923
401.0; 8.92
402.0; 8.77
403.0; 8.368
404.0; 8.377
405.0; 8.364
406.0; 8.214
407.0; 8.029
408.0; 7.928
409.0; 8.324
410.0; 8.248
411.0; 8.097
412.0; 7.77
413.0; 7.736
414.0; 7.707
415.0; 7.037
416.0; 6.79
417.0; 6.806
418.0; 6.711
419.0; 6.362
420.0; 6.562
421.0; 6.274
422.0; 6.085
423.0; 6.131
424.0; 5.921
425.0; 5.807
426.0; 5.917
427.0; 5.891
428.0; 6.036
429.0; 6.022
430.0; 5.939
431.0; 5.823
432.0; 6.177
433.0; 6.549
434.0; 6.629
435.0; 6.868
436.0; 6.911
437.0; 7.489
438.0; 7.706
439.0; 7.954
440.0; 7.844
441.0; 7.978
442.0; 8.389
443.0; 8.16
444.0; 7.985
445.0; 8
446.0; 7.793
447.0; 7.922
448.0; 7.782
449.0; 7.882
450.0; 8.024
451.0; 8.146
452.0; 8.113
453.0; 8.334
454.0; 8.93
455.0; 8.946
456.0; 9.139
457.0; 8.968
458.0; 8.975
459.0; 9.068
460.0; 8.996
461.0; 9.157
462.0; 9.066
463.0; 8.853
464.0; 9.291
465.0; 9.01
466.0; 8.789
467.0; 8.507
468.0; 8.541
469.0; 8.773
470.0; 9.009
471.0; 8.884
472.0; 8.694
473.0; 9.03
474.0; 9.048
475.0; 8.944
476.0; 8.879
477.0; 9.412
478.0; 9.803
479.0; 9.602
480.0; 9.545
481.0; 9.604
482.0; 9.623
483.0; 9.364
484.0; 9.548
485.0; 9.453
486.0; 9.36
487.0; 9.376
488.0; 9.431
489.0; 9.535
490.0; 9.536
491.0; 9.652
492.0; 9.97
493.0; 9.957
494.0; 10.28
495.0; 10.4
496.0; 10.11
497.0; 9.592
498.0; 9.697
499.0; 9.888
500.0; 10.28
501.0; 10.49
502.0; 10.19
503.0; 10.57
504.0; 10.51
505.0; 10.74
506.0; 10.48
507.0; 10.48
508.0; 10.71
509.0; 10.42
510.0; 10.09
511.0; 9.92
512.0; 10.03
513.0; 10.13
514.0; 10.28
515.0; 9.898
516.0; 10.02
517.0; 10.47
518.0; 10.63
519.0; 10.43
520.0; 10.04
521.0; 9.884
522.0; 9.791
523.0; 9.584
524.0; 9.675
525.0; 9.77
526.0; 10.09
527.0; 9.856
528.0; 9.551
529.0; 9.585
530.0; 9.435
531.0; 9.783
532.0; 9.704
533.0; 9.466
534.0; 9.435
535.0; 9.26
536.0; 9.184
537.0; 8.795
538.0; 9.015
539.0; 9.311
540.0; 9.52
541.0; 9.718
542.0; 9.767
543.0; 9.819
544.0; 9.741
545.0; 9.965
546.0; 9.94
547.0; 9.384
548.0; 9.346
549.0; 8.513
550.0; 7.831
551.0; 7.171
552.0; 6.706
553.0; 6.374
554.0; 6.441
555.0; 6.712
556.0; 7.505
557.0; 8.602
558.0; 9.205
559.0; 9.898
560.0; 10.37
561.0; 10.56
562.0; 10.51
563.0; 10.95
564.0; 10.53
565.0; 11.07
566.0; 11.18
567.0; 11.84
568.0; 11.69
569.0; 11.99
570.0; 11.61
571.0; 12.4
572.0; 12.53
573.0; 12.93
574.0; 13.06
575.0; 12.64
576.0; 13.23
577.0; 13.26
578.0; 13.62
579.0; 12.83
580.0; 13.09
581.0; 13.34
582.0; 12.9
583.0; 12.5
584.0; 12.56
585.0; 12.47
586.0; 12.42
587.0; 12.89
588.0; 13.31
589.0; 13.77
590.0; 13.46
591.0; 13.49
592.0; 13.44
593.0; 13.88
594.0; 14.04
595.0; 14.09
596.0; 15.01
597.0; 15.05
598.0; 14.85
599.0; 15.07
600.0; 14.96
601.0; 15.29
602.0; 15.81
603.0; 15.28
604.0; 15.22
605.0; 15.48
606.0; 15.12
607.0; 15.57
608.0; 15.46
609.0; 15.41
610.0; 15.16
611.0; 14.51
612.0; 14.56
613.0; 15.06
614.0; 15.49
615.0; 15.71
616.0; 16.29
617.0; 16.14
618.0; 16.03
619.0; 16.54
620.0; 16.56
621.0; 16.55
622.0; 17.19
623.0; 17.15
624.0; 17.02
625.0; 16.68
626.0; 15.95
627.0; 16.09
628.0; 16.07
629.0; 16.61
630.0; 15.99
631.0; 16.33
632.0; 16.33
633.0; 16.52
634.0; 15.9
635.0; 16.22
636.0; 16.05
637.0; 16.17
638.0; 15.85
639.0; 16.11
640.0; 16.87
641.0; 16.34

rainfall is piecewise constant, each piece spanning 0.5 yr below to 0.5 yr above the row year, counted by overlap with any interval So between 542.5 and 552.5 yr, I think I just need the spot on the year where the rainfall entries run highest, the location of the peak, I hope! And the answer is 545.0 yr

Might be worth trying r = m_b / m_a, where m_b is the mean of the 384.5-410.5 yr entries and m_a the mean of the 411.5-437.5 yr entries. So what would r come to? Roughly 1.40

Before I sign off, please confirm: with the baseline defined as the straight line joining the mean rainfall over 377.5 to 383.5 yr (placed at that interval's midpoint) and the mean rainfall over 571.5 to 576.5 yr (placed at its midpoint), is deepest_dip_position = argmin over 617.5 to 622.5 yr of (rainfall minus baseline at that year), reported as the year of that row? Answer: 618.0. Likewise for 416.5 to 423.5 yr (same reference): 422.0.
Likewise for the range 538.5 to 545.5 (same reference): 539.0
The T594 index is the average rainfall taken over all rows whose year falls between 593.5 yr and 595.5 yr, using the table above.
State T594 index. 14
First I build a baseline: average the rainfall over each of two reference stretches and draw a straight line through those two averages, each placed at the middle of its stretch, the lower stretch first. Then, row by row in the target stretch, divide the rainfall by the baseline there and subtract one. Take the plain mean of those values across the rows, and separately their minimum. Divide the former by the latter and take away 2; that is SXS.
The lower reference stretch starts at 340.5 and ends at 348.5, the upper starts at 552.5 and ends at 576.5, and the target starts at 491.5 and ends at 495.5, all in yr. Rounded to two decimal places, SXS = -1.55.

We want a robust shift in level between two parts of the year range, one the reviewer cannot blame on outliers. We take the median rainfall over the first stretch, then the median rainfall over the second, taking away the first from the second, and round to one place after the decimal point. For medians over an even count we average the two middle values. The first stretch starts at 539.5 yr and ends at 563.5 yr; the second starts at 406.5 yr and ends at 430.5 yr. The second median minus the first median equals -2.8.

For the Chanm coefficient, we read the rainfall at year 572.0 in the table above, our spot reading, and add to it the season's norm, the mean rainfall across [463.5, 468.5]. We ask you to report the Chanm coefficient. 21.4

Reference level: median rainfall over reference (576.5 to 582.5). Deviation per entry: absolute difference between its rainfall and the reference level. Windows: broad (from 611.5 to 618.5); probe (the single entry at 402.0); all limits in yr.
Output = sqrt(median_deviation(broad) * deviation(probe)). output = 3.3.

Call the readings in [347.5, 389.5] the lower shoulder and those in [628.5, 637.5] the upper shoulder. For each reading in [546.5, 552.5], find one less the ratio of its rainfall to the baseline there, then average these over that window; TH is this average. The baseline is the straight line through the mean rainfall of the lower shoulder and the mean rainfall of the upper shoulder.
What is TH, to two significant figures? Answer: 0.43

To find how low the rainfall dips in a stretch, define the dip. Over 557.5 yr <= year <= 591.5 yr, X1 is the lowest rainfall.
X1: 9.205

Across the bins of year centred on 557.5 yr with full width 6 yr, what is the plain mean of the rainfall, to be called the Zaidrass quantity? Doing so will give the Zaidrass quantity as 8.7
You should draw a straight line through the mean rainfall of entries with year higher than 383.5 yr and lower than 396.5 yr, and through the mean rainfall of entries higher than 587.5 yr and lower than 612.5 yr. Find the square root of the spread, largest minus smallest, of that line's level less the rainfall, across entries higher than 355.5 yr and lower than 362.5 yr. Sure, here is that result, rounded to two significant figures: 0.87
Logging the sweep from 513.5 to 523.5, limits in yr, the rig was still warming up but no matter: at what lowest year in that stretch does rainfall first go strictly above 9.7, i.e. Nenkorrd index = 514.0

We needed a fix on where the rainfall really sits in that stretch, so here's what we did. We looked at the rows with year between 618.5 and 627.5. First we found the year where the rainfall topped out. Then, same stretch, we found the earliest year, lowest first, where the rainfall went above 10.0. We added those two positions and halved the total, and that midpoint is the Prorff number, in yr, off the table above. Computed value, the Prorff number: 620.5 yr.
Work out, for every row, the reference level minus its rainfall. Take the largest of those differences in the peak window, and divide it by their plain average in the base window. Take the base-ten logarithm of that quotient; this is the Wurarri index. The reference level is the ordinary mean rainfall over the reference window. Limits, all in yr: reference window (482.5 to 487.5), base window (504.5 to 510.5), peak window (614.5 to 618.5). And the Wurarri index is 0.77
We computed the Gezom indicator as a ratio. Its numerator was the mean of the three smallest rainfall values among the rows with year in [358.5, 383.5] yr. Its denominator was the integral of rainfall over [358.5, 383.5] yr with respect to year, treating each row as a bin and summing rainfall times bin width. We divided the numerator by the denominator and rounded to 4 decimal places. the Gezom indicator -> 0.0381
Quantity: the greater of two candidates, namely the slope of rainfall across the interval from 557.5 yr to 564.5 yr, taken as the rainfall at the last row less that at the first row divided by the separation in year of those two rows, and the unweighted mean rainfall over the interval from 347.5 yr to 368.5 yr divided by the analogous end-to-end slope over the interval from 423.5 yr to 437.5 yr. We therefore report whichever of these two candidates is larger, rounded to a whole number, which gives 80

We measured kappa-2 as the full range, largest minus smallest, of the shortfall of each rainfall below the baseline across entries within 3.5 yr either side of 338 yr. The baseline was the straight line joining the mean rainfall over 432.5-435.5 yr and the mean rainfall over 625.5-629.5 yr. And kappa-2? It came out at 0.67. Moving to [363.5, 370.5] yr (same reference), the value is 0.67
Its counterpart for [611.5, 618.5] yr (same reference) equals 1.53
